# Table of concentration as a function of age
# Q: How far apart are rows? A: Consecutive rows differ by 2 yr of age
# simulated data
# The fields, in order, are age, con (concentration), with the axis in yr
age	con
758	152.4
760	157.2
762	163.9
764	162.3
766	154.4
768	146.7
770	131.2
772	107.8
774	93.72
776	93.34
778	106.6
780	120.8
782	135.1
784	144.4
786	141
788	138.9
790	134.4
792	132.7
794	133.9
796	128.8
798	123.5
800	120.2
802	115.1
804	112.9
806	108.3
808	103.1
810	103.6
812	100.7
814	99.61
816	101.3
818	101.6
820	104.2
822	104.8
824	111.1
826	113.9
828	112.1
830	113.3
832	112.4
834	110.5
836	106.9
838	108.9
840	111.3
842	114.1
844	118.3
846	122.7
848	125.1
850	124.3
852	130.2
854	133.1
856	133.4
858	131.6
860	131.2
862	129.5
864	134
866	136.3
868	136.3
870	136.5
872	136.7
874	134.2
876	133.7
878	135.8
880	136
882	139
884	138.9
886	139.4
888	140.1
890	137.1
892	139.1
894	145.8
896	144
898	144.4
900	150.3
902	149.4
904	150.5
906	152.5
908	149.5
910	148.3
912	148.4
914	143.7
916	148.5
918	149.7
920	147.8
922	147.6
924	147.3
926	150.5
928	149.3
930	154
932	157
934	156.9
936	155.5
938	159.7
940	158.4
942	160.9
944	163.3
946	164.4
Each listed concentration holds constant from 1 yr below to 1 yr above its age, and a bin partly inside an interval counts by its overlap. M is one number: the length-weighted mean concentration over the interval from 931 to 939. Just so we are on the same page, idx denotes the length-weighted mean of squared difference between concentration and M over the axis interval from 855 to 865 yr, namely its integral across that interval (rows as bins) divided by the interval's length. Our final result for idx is 644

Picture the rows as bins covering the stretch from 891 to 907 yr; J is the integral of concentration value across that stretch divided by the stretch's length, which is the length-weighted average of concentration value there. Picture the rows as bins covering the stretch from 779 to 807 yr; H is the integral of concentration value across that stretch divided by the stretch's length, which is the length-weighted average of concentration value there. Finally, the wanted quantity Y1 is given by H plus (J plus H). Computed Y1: 403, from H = 128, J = 147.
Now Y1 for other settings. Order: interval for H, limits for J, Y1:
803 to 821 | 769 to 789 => 329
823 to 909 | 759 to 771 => 415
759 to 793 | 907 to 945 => 419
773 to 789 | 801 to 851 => 354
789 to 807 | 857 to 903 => 385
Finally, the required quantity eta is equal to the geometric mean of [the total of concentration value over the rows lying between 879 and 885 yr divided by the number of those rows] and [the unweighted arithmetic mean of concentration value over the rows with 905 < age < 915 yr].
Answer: 143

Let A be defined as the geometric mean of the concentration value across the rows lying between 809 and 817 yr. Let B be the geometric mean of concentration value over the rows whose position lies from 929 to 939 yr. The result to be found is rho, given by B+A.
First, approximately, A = 101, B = 157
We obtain 258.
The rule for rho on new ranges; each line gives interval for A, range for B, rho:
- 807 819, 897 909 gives 251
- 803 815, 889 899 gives 247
